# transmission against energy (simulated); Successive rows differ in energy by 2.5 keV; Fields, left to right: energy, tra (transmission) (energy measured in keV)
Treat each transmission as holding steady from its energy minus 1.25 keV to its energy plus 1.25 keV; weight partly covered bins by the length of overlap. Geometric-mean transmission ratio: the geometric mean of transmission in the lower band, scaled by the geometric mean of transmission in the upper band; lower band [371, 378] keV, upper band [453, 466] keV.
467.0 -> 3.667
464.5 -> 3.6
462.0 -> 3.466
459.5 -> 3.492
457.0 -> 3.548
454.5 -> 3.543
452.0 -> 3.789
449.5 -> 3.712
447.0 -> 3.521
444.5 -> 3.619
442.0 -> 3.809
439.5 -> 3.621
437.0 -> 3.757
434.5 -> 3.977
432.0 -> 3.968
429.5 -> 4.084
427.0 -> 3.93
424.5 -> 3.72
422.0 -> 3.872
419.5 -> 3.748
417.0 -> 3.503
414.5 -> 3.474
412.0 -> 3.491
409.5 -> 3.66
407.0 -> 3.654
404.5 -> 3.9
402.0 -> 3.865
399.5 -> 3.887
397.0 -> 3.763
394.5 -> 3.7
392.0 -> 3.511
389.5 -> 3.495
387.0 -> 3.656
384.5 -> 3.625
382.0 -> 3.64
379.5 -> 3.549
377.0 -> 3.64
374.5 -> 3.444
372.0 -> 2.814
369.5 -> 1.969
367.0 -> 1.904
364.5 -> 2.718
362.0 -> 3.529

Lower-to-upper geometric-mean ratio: 0.93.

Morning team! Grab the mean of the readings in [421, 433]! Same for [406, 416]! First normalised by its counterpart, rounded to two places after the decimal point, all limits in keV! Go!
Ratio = 1.10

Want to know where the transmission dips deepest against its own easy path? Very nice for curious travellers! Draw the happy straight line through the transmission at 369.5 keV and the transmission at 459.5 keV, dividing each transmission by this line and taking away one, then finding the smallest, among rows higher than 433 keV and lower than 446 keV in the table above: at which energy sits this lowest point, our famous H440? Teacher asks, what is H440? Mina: 444.5 keV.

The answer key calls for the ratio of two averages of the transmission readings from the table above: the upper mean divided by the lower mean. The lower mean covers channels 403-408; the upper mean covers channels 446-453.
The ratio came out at 0.97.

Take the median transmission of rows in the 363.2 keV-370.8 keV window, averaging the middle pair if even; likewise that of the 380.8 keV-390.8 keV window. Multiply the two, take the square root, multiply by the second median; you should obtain 9.7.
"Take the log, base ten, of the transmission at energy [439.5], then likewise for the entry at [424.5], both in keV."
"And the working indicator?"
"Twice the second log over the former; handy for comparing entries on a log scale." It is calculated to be 2.0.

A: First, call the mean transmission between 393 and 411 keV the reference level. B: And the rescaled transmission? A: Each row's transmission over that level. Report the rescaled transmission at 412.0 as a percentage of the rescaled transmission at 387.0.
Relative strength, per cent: 95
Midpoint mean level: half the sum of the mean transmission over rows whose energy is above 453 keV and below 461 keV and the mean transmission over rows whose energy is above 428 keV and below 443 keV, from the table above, 3.70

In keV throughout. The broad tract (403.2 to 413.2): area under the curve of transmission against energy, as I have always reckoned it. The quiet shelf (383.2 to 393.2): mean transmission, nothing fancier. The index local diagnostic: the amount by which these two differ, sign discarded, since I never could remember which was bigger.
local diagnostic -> 33.2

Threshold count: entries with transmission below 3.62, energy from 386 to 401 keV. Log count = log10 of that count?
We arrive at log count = 0.30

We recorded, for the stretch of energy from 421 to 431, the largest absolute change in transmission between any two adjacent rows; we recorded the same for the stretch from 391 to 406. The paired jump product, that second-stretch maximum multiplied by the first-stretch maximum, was 0.04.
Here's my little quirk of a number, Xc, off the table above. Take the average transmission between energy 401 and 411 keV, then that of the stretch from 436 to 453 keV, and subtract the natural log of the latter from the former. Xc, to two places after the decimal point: 2.46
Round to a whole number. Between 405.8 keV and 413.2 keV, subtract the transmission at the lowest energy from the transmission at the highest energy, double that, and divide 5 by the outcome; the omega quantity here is -15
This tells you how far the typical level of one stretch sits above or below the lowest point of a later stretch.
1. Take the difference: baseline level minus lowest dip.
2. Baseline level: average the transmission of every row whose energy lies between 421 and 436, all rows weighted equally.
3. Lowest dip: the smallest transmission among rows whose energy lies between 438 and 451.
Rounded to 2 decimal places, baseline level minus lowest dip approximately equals 0.40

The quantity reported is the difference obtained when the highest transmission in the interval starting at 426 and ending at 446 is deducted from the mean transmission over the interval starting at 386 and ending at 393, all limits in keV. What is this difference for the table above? -0.53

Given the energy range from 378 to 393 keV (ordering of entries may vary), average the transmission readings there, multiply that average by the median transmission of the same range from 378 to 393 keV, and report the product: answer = 12.8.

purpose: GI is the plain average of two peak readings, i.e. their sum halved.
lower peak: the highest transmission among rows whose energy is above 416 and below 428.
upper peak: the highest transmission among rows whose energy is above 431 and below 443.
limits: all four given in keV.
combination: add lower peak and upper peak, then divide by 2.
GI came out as 3.95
